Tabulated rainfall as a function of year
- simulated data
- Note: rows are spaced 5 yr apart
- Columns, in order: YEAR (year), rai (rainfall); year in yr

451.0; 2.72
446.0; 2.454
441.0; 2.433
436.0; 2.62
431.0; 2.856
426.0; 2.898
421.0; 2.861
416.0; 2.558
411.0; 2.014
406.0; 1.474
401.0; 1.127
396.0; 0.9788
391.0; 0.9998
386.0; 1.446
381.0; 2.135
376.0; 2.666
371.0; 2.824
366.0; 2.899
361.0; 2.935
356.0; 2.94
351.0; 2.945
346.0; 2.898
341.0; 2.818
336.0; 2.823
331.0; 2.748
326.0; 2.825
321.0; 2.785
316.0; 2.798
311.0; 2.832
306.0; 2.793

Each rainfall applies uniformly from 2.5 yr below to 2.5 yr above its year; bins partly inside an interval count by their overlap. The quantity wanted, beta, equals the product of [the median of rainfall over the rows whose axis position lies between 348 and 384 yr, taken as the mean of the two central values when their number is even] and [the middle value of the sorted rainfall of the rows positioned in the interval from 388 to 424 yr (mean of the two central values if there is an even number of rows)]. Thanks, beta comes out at 4.27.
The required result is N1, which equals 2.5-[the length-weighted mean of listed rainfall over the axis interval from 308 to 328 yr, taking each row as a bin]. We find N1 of -0.3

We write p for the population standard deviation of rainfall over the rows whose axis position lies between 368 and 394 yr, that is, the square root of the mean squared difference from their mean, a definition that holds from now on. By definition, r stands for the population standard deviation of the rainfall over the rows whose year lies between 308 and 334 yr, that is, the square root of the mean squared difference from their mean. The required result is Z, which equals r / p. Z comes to 0.0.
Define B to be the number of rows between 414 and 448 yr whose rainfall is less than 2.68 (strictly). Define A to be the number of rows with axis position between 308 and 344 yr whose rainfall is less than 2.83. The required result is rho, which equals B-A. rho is -2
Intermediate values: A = 6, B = 4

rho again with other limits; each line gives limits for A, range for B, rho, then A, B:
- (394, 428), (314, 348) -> -5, 5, 0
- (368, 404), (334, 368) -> -7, 7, 0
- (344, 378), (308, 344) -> -2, 2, 0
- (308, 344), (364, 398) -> -1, 6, 5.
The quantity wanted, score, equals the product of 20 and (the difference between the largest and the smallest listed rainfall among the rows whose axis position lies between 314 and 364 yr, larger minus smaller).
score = 3.9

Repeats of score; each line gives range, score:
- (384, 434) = 38.4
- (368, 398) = 36.9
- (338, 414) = 39.3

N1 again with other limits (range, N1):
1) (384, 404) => 1.4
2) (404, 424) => 0.2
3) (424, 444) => -0.2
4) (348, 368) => -0.4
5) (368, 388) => 0.2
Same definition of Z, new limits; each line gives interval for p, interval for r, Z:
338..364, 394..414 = 8.4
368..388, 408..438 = 0.6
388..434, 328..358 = 0.1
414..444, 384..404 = 1.1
